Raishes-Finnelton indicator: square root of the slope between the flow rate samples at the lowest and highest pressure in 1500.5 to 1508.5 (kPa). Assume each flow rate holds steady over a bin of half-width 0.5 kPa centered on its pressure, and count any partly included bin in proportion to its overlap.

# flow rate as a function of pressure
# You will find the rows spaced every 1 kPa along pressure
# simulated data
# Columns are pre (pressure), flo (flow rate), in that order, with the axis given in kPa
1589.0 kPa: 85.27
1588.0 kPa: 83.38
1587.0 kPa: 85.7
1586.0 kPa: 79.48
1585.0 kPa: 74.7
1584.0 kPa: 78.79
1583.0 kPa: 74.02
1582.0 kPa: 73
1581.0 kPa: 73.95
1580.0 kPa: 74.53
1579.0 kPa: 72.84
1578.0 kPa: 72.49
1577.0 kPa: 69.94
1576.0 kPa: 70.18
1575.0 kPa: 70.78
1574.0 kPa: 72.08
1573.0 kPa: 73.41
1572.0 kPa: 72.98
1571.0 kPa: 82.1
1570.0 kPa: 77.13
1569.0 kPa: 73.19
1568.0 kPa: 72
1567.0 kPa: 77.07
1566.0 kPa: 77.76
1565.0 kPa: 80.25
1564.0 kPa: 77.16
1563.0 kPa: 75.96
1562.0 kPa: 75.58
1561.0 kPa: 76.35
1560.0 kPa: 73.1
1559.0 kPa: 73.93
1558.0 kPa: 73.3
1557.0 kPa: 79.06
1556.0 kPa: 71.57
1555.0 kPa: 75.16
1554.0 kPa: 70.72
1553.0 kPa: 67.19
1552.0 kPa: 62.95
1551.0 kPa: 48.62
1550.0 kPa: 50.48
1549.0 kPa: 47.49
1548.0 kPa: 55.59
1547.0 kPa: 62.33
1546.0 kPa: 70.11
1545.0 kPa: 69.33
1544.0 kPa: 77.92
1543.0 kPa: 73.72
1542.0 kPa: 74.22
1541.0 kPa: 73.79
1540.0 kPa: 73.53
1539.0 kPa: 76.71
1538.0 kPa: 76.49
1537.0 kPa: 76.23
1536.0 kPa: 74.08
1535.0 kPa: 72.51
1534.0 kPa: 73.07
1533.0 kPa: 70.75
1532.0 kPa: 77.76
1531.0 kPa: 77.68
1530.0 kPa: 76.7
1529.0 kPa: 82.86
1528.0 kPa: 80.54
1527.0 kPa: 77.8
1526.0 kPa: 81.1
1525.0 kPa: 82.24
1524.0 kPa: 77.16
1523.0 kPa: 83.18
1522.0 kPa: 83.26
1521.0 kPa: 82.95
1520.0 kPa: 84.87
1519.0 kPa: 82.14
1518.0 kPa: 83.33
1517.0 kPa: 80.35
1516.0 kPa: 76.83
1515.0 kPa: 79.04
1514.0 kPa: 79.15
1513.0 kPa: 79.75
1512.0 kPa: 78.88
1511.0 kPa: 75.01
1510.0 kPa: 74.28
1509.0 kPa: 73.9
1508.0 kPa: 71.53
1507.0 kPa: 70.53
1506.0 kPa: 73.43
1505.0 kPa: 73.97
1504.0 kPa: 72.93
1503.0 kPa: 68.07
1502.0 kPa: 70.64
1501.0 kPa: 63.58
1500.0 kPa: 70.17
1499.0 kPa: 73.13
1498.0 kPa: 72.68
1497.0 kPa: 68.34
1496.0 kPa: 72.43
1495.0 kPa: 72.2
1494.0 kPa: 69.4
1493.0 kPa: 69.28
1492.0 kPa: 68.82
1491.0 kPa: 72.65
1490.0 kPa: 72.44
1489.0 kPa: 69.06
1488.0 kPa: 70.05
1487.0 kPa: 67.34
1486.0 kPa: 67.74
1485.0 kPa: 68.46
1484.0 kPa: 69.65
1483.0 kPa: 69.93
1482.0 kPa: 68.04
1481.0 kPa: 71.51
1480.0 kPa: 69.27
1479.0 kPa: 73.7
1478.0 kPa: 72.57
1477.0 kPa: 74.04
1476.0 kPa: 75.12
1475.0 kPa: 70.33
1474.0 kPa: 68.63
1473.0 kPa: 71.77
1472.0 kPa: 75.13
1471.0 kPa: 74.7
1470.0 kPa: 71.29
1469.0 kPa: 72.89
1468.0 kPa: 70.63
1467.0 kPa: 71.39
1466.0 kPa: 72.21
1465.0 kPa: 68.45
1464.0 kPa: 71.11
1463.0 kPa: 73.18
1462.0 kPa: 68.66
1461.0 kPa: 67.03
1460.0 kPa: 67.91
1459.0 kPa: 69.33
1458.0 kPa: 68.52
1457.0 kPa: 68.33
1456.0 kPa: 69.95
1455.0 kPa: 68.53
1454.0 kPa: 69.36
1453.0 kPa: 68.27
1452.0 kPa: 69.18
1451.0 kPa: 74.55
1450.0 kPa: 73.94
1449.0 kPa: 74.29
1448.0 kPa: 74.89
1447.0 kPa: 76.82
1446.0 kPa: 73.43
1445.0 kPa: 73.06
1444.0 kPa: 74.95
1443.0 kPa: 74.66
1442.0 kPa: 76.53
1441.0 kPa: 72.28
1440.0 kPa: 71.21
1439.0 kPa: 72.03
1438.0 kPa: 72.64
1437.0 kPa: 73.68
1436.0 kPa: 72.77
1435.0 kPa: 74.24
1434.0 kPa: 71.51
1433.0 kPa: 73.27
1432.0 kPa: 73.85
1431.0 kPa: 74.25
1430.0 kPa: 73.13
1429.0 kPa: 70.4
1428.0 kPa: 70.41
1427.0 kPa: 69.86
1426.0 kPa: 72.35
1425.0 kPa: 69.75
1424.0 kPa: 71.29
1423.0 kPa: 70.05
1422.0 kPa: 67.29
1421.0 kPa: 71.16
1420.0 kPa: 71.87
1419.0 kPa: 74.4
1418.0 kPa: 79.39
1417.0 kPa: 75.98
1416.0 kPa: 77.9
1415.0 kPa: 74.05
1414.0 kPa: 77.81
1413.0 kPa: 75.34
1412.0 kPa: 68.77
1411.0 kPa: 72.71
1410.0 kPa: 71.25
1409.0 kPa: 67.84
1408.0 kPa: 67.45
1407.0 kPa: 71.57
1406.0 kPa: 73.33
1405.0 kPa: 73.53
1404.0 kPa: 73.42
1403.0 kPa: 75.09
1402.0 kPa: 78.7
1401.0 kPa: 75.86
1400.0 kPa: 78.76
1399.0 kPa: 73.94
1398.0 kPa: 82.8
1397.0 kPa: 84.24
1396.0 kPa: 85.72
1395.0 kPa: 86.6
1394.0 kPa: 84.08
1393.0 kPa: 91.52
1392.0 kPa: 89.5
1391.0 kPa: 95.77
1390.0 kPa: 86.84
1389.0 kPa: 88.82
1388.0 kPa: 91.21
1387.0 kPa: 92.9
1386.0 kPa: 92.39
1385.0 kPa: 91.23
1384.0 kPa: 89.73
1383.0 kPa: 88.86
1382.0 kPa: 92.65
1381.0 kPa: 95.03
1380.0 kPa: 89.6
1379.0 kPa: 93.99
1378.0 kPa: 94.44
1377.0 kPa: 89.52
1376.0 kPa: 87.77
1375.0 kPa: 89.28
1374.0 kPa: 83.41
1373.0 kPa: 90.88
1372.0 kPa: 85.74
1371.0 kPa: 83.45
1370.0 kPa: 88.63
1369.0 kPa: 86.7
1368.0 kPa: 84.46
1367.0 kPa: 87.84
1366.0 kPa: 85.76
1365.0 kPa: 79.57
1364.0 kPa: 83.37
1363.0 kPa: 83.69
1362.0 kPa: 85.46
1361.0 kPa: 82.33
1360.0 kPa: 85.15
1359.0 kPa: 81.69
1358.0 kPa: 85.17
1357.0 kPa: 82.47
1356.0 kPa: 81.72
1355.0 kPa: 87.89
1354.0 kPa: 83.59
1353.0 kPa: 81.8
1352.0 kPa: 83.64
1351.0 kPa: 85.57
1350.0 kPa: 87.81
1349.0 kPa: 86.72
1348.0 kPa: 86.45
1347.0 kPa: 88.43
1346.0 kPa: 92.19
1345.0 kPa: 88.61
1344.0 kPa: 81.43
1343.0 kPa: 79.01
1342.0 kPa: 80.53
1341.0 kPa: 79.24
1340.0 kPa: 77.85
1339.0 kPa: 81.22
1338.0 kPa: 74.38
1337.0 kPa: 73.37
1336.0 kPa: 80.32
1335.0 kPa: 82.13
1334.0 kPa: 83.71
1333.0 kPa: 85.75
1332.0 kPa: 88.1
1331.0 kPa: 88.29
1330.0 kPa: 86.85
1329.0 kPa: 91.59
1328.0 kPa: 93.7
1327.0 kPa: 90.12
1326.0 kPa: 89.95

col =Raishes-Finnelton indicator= 1.1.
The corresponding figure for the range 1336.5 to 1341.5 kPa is 1.2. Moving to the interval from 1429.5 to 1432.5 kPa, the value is 0.6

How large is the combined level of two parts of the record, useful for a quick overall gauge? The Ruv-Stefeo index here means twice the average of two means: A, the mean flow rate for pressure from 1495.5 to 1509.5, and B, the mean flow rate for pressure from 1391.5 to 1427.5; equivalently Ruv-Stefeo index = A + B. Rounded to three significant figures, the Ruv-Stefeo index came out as 147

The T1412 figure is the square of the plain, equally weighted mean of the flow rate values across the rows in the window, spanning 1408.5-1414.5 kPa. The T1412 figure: 5225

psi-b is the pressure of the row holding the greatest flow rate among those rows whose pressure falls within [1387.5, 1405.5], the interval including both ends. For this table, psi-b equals 1391.0 kPa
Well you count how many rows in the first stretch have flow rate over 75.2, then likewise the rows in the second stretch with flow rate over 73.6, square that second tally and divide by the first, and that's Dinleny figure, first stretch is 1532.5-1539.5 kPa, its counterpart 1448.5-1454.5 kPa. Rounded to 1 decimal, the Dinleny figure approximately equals 3.0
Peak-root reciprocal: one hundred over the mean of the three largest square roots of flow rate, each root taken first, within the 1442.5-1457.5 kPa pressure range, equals 11.5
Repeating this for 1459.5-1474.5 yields 11.6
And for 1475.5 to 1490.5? 11.6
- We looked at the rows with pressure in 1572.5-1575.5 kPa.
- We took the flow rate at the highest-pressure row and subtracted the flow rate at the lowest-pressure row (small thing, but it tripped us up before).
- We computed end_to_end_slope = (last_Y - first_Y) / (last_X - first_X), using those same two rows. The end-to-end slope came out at -1.3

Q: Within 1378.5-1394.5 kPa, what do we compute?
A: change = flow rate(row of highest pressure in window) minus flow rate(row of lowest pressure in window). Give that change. -10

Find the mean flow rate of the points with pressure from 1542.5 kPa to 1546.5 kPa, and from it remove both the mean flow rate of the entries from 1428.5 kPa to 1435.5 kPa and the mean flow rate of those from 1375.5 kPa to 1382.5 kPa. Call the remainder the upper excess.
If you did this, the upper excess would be -92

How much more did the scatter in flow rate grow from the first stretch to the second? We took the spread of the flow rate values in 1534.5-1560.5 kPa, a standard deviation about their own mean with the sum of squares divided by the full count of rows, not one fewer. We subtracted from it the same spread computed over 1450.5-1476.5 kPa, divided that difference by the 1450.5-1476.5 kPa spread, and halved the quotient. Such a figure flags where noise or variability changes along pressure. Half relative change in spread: 1.37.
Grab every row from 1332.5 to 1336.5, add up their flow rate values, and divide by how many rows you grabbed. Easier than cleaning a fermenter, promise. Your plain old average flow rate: 83.0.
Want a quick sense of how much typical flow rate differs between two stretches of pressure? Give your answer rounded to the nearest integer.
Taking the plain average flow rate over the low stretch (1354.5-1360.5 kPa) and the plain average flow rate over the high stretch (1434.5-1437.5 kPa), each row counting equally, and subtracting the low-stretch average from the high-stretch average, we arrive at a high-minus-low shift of -10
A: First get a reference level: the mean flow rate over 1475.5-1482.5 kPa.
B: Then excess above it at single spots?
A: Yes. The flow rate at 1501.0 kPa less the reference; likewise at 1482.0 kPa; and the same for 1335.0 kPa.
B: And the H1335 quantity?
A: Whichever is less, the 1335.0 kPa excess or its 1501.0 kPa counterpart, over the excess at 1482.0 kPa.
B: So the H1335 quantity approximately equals 2.1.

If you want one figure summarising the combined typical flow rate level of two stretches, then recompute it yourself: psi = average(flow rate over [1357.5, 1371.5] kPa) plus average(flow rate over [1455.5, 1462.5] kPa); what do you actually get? 153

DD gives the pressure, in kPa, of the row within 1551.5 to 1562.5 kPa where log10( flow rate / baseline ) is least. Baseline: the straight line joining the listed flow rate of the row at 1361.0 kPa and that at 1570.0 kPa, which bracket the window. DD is 1552.0 kPa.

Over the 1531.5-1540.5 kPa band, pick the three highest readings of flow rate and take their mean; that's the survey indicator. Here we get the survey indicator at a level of 77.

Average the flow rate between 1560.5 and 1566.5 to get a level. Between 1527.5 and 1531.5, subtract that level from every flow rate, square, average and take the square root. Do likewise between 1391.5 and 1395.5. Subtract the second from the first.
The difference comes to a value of -7.8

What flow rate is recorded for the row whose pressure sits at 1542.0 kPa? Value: 74.22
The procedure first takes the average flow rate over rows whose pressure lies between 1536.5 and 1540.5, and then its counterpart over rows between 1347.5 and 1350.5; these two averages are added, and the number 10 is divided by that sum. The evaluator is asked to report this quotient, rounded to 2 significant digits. 0.061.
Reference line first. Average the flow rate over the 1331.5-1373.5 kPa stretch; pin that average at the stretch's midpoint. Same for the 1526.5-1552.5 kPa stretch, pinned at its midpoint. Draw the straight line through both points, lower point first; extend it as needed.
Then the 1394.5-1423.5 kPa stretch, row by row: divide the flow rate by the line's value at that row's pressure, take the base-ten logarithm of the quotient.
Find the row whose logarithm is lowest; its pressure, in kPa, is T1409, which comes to 1408.0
